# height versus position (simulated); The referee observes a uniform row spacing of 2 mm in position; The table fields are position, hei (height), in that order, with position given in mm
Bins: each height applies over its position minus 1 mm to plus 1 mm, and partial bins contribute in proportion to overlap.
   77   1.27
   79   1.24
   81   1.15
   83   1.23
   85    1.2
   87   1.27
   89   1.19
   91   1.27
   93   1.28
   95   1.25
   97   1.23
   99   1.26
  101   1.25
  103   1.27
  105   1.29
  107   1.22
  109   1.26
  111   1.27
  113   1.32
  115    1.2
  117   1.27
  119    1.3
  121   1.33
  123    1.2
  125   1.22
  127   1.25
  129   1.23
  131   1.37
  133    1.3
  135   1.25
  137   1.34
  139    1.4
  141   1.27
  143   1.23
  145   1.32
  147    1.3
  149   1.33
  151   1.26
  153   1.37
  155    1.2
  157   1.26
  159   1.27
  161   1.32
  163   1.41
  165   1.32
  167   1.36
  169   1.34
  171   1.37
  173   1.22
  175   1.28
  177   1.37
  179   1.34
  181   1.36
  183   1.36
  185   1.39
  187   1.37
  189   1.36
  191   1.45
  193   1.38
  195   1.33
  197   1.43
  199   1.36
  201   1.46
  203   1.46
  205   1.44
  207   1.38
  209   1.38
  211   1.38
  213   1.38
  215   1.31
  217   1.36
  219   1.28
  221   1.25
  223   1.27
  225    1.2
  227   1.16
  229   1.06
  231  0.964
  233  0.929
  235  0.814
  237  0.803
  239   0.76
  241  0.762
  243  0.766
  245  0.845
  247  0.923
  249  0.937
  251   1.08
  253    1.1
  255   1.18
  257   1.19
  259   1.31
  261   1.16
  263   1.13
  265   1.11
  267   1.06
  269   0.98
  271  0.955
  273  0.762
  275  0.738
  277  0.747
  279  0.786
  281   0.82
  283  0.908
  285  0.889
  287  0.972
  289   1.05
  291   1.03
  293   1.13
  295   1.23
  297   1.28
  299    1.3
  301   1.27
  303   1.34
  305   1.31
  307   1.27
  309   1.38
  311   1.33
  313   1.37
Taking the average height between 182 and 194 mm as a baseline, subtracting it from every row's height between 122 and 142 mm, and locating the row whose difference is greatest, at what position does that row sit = 139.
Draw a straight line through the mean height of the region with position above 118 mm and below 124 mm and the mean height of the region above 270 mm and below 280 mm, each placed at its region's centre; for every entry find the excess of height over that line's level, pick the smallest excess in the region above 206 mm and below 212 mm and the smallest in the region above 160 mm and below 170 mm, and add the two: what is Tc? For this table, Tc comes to 0.5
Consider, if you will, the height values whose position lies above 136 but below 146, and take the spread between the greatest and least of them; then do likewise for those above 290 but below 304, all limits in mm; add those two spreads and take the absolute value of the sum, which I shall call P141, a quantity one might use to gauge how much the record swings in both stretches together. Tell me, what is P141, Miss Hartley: 0.48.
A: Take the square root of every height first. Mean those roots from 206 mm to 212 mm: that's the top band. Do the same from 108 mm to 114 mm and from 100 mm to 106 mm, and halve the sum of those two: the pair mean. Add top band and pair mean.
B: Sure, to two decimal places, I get 2.30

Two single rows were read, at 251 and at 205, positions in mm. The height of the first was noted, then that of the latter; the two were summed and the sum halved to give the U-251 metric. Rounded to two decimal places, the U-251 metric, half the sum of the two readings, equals 1.26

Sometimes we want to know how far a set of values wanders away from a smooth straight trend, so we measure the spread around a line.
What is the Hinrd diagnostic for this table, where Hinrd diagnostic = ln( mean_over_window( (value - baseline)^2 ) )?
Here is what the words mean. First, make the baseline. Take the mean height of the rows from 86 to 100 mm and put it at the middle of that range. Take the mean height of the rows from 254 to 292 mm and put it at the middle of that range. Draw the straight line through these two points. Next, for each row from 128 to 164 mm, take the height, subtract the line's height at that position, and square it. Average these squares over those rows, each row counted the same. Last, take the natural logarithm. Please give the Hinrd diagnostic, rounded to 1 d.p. -3.9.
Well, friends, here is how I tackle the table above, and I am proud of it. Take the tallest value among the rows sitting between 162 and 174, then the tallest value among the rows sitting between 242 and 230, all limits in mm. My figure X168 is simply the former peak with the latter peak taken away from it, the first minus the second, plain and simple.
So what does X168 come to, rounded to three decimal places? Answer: 0.446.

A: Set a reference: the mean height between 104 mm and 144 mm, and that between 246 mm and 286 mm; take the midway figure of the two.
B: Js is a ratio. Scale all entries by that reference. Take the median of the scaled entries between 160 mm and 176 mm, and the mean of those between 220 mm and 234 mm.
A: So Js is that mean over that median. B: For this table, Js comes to 0.84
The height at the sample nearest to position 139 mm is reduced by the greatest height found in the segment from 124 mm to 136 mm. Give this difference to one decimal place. 0.0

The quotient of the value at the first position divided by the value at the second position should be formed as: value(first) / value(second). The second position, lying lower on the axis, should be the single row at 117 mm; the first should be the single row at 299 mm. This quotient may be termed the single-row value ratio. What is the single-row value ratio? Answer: 1.02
